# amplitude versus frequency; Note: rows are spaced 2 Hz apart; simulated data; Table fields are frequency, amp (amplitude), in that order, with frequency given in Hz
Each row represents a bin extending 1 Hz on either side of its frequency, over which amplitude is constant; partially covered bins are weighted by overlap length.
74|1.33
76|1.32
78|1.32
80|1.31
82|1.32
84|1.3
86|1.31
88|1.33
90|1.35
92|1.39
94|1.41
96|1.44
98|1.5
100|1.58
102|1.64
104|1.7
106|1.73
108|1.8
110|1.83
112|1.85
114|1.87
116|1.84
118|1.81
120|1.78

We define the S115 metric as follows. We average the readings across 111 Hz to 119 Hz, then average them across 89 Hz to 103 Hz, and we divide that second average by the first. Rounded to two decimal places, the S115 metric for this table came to 0.80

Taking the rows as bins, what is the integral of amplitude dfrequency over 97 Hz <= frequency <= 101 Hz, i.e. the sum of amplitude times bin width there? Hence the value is 6.2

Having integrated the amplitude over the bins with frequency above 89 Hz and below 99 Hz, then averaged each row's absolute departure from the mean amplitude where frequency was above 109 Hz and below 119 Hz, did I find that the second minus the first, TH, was -14.16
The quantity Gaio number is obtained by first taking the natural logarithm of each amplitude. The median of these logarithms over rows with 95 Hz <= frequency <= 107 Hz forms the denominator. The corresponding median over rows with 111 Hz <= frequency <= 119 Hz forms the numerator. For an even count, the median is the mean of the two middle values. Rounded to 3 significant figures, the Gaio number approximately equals 1.29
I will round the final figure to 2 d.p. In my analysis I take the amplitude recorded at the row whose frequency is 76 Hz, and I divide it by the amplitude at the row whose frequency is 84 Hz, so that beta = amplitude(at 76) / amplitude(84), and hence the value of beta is 1.02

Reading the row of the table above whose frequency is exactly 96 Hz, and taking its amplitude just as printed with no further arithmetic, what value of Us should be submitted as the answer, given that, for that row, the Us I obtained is 1.44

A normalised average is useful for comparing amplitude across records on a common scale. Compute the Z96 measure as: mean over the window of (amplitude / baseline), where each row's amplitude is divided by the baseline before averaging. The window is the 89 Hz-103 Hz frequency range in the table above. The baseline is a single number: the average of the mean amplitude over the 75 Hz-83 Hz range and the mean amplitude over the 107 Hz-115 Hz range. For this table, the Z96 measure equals 0.93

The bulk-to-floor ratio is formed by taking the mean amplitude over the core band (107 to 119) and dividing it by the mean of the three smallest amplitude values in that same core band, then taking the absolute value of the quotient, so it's 1.01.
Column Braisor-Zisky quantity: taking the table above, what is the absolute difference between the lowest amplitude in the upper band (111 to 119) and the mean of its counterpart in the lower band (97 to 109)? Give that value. 0.15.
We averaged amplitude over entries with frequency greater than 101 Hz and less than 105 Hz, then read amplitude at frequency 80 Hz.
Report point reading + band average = 3.0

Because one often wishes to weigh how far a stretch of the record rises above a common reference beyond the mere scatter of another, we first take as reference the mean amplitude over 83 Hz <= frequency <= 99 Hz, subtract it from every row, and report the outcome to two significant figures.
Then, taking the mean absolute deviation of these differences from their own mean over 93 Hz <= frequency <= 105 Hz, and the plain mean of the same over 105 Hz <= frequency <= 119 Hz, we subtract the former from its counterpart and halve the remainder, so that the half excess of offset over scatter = 0.17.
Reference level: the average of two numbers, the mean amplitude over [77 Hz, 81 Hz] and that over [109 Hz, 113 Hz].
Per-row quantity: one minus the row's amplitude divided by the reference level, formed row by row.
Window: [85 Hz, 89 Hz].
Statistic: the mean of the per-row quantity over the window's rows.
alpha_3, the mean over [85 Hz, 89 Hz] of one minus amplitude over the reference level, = 0.16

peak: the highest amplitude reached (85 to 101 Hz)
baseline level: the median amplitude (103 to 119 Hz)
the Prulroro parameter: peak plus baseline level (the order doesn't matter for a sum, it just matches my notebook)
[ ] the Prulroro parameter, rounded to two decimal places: 3.40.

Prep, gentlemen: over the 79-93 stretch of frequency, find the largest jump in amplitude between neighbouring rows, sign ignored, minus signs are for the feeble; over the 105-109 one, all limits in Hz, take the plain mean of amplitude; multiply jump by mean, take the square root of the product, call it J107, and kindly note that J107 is 0.27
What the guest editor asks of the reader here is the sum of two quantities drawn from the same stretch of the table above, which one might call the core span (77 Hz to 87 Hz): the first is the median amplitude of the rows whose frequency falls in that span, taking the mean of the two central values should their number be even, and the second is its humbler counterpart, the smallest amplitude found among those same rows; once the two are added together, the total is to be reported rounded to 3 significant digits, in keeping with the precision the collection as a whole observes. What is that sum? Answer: 2.61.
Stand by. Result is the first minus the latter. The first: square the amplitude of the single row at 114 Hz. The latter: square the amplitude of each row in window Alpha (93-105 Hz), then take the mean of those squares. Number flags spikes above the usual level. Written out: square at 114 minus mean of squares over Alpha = 1.1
